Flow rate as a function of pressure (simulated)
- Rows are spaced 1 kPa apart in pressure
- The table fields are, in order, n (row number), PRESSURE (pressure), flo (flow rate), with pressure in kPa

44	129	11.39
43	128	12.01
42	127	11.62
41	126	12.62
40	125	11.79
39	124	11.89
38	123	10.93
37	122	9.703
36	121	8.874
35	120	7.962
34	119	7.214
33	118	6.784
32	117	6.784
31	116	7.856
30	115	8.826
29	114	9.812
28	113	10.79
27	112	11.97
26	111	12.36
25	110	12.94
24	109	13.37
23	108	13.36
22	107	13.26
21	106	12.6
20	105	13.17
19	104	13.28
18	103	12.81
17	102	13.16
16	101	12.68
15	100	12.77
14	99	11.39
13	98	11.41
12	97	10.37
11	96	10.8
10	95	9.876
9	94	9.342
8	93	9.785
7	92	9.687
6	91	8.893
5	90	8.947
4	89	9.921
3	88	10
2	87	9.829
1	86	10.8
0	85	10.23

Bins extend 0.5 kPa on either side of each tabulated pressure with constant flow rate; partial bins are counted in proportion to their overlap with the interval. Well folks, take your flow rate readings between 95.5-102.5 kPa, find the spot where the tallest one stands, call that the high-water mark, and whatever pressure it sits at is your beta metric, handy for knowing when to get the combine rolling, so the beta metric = 102 kPa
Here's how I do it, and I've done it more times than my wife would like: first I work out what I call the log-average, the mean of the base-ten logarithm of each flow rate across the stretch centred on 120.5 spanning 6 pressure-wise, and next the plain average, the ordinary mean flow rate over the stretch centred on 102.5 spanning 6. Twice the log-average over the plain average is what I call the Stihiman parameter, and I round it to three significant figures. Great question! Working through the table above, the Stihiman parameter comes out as 0.143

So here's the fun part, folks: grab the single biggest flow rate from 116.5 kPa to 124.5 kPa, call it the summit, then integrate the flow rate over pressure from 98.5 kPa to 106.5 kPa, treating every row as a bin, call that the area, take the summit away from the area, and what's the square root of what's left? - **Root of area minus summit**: 9.5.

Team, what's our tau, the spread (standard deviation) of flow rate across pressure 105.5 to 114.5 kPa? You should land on 1.2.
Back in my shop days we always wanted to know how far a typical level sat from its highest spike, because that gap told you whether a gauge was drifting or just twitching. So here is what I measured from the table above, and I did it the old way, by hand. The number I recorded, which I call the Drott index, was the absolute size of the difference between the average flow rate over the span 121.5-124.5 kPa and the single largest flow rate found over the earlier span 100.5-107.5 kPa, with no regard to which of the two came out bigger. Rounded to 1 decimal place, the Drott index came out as 2.4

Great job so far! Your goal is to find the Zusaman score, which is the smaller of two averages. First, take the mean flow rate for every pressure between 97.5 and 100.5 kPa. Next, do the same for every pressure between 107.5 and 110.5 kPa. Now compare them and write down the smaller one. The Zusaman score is 11.9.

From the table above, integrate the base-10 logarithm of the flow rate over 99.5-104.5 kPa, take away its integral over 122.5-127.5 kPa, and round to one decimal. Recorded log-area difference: 0.2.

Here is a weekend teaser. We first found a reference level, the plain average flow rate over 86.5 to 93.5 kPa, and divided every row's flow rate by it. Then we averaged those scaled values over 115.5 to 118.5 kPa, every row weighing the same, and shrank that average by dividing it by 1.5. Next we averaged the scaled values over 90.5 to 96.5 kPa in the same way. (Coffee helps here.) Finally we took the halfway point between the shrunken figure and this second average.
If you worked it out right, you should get 0.76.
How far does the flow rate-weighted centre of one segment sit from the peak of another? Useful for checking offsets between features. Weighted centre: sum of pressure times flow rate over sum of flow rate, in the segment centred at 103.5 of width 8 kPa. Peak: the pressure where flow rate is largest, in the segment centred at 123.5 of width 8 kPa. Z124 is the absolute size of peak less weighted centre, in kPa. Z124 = 22.5 kPa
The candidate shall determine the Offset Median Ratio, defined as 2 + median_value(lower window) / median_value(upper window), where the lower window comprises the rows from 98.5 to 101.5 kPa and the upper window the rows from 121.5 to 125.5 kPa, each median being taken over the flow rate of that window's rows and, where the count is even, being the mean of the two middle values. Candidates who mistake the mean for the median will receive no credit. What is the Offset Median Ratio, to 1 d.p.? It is 3.1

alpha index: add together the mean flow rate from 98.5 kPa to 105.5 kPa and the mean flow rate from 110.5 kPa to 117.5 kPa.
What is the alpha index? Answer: 22.5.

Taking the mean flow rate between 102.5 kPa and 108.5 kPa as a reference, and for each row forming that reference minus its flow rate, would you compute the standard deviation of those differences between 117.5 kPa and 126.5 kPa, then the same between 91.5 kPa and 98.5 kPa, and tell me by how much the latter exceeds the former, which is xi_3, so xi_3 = -1.4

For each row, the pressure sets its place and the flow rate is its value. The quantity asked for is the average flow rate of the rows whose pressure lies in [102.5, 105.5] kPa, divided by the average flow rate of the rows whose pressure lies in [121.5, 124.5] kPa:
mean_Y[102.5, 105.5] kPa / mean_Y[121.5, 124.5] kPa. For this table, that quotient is 1.2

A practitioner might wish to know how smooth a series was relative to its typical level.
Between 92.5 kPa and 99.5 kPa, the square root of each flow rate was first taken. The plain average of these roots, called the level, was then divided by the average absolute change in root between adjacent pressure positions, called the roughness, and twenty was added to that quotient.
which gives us 57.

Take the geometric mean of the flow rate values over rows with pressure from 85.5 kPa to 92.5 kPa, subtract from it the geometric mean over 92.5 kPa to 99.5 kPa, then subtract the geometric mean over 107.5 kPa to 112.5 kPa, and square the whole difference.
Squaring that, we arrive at 182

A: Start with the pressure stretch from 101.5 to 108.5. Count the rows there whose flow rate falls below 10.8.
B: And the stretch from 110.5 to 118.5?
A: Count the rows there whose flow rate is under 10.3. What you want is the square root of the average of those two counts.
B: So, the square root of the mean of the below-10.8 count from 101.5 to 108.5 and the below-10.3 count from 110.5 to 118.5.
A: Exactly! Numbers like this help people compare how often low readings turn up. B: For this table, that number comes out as 1.6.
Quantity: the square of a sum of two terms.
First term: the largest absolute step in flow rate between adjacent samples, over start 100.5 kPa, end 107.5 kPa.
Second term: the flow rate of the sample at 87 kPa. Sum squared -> 110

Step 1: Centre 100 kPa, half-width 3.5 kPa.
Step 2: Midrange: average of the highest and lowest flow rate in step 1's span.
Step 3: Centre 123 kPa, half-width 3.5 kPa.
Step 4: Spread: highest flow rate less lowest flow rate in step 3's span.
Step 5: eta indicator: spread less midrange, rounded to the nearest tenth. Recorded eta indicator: -7.1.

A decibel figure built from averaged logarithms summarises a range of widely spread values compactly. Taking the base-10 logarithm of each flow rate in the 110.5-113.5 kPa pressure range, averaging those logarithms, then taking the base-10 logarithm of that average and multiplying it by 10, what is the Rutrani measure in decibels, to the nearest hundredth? 0.28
